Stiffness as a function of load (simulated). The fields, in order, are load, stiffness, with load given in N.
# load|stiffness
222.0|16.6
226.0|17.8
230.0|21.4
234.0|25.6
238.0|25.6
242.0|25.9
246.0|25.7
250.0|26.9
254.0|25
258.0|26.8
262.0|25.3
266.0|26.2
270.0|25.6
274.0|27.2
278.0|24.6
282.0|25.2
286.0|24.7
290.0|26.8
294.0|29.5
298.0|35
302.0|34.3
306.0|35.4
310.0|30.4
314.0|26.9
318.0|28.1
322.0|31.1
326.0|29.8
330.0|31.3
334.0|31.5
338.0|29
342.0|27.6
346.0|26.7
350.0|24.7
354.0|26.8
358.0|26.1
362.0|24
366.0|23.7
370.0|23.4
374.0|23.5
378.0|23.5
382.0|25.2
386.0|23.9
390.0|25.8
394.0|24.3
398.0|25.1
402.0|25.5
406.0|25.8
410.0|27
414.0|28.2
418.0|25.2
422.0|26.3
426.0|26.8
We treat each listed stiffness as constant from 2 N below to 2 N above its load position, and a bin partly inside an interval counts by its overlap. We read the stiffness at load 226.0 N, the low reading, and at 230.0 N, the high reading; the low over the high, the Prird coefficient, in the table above 0.83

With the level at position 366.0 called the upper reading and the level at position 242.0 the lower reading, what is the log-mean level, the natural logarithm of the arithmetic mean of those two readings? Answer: 3.21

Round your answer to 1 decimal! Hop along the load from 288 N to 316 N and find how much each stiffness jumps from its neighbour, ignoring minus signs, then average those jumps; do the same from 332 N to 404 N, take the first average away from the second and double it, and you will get -3.8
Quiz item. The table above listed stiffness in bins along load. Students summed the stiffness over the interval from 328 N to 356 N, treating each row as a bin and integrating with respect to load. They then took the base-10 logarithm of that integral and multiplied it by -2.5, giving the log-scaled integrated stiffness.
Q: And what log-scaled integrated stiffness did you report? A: -7.24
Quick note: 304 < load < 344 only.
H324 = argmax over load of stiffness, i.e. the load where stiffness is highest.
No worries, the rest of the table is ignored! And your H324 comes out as 306.0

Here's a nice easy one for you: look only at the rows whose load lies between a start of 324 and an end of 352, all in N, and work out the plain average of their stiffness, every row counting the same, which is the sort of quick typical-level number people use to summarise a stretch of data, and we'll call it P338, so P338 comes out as 28.7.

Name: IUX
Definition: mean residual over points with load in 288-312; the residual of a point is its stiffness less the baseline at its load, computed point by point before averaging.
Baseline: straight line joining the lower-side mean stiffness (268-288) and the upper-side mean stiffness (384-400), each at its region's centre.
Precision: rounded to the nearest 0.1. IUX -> 6.6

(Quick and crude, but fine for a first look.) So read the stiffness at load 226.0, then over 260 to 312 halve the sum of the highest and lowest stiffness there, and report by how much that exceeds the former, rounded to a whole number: 12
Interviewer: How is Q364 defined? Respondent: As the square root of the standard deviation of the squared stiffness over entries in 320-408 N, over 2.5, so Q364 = 4.8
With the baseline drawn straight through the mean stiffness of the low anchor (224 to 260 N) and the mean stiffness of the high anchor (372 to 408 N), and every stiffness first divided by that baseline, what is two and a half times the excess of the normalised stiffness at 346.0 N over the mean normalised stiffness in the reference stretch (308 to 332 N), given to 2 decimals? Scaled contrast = -0.30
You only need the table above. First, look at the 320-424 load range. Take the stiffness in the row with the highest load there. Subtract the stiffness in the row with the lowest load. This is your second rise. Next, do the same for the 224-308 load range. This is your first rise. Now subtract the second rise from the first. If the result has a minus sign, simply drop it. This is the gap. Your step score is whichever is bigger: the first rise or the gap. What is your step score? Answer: 22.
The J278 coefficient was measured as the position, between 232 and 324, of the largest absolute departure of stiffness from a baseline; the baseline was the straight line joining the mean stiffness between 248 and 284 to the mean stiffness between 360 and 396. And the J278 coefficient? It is 306.0 N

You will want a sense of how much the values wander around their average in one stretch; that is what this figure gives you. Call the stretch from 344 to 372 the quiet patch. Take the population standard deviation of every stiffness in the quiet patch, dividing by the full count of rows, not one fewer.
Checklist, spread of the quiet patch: 1.3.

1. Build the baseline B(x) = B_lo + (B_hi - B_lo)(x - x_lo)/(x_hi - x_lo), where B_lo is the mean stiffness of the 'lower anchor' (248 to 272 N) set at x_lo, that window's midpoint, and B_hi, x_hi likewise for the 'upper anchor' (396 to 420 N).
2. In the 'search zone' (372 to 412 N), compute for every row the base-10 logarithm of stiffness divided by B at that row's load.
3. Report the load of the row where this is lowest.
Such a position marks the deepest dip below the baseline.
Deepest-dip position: 378.0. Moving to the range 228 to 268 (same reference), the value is 230.0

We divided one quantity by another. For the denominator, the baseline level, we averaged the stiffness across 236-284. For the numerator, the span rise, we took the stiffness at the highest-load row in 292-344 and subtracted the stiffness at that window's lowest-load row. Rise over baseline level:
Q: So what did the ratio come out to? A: -0.074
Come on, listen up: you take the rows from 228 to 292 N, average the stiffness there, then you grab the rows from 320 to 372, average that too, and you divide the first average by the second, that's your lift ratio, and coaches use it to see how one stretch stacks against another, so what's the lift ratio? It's 0.93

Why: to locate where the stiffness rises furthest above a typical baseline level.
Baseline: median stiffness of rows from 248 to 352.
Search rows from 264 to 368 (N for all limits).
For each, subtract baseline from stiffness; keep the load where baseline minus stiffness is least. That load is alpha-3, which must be 306.0 N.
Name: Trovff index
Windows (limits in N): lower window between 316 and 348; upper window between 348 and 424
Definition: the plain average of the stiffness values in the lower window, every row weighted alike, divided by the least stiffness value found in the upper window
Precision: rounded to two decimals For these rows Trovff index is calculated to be 1.26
